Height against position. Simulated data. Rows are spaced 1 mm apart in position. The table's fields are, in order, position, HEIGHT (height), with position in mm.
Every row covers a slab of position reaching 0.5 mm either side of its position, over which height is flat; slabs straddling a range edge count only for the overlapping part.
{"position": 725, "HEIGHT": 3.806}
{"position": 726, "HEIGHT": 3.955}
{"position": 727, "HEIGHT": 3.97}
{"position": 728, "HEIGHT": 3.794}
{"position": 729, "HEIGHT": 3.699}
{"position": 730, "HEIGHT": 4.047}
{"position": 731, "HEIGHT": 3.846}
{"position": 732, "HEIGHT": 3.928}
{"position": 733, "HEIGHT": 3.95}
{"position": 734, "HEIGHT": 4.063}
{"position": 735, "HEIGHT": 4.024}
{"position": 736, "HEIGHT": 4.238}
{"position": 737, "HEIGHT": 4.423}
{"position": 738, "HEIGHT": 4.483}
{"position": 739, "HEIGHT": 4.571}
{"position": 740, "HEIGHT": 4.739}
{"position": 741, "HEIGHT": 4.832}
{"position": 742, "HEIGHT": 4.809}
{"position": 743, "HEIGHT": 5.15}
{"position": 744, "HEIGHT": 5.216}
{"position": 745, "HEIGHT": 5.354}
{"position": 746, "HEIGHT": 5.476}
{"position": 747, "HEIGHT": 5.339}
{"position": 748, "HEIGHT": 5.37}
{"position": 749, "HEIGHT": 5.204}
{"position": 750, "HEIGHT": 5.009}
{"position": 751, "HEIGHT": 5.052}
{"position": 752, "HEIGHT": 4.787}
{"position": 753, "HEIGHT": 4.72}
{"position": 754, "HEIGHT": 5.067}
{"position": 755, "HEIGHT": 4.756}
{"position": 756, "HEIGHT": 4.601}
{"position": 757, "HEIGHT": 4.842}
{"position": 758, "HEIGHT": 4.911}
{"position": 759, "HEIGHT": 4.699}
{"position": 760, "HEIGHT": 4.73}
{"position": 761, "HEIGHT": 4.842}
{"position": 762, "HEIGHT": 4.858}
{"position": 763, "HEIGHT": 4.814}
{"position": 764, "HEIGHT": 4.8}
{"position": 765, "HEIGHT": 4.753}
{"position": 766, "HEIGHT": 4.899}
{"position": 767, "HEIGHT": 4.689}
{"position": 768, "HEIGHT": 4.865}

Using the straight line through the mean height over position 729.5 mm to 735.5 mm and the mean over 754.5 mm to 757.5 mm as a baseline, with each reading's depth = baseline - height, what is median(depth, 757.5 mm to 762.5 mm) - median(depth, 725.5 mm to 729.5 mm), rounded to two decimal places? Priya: 0.13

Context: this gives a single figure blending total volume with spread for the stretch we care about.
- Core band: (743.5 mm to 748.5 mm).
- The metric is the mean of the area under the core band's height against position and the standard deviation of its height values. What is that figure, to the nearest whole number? 13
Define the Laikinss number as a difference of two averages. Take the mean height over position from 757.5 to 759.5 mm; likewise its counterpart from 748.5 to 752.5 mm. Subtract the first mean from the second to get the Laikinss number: 0.21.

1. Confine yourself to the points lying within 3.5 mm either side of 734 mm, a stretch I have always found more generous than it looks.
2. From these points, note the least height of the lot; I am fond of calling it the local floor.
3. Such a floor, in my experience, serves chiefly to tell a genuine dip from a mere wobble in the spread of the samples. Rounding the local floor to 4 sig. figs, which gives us 3.846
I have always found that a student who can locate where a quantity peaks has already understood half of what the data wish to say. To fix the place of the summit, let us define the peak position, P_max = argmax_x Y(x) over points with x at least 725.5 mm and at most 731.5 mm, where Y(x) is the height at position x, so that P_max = 730 mm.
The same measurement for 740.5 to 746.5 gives 746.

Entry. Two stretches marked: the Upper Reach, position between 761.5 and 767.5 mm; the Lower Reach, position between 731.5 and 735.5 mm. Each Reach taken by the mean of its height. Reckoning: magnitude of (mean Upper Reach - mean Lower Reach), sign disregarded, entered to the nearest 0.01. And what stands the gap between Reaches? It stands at 0.81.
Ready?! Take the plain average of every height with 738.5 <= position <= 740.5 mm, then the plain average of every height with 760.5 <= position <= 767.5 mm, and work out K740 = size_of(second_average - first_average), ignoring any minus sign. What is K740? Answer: 0.15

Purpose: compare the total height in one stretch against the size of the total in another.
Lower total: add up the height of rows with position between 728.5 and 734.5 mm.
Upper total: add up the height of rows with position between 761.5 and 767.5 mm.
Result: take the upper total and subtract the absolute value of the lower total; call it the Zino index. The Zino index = 5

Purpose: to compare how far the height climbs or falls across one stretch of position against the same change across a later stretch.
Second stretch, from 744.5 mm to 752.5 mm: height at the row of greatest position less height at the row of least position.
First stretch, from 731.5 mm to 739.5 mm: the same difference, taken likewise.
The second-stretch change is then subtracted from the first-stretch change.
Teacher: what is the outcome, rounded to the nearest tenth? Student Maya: 1.2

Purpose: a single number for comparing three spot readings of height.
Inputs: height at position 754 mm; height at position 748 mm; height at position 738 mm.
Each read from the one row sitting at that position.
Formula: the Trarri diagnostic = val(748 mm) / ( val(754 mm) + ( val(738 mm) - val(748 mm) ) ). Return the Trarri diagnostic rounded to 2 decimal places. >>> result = 1.28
